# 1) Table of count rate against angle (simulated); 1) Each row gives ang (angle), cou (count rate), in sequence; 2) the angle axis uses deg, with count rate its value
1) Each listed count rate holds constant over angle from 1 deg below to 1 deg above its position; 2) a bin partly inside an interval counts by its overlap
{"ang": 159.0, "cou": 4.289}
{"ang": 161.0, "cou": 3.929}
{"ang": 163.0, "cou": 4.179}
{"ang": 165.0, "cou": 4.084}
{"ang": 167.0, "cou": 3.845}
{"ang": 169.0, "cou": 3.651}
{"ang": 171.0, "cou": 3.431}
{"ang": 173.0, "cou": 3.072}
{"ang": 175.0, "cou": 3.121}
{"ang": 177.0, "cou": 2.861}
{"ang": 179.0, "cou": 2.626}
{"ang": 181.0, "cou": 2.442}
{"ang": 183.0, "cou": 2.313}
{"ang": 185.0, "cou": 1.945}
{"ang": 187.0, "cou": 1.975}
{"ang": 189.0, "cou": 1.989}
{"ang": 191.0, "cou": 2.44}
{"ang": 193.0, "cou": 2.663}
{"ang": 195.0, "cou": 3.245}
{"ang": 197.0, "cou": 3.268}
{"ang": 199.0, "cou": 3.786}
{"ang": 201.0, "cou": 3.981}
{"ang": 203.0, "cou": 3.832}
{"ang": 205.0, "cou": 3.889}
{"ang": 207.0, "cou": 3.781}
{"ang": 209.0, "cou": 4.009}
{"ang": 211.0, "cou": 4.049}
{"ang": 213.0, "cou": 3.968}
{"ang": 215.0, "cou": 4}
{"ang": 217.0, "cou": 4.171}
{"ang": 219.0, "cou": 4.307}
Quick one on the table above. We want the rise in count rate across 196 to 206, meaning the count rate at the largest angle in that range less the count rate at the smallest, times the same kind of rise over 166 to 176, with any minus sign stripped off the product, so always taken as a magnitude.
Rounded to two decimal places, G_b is 0.45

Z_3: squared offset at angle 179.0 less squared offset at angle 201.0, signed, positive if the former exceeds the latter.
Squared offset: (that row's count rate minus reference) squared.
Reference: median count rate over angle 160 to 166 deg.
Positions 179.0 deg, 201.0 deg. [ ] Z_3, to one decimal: 2.1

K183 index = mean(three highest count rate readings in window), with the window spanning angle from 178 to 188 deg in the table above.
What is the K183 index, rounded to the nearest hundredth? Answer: 2.46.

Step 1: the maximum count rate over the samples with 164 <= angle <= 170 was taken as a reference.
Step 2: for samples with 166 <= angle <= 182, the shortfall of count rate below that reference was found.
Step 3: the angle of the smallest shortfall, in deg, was 167.0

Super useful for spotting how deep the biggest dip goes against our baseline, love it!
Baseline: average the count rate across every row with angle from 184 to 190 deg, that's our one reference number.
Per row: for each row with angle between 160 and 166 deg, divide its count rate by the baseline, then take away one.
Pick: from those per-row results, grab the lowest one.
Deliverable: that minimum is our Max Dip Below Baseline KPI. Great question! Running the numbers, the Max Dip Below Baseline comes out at 1.0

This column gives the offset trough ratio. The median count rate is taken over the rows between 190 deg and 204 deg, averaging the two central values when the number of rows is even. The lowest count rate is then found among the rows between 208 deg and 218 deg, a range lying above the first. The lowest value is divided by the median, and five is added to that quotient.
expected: 6.21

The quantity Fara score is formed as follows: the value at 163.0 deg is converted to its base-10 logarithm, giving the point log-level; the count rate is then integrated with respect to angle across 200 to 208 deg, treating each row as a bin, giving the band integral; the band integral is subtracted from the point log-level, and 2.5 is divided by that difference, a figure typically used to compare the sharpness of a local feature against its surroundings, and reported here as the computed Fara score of -0.082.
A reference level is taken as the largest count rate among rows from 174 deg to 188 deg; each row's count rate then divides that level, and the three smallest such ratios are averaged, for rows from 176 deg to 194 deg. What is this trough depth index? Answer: 1.150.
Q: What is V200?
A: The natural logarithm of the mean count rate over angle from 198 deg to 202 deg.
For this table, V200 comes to 1.36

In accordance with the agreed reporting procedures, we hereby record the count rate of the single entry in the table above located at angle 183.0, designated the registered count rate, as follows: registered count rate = 2.313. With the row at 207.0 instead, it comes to 3.781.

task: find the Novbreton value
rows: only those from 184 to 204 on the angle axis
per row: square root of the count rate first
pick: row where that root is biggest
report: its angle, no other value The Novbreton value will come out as 201.0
